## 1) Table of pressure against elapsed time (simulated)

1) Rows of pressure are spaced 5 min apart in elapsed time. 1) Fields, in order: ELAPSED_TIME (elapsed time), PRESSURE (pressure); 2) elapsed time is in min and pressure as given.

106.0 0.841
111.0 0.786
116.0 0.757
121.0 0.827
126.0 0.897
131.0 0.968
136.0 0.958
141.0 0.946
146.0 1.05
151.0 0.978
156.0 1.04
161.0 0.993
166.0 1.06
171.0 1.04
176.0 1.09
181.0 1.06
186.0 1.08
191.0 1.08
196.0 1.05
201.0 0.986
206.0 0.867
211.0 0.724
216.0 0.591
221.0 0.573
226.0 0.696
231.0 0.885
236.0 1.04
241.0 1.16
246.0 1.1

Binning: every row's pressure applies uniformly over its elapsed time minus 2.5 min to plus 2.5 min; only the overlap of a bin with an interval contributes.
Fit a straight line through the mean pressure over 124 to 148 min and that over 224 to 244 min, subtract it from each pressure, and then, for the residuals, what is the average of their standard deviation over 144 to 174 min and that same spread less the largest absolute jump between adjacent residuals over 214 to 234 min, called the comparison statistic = -0.06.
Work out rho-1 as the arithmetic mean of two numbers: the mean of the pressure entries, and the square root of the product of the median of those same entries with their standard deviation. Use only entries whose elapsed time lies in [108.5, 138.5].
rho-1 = 0.57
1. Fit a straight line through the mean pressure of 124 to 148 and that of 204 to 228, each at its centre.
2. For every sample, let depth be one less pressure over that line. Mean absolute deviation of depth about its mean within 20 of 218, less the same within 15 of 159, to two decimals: 0.18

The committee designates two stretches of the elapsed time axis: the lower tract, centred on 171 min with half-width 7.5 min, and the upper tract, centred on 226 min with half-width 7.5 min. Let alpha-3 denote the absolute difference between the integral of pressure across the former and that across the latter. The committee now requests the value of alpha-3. 5.2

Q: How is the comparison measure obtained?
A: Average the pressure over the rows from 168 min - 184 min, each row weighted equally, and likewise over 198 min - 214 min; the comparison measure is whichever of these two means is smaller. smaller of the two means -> 0.86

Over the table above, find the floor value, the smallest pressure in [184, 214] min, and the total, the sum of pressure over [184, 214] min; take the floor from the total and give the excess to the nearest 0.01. 5.06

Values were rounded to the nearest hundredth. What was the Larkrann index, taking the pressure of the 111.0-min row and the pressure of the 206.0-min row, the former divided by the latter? 0.91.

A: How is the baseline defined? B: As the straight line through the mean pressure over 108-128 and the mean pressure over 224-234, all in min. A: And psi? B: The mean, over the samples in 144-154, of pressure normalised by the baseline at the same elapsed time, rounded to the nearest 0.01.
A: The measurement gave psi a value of 1.25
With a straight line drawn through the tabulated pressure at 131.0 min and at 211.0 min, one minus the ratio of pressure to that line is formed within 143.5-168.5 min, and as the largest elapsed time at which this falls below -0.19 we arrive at 166.0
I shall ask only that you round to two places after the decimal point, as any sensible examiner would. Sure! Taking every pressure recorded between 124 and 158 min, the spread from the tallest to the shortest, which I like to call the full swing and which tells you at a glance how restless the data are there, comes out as 0.15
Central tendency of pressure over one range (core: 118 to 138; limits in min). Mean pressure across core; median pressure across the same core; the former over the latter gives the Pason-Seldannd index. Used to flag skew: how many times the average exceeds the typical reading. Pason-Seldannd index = 0.98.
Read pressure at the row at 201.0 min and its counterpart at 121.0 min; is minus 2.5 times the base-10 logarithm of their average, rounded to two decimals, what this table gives 0.11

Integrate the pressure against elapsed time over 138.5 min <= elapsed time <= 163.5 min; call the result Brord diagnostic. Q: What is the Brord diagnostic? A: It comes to 25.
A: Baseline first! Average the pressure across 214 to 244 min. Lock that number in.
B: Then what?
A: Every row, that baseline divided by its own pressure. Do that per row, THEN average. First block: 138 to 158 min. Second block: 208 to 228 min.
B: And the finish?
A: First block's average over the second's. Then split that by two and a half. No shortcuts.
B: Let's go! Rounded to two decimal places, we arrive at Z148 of 0.26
